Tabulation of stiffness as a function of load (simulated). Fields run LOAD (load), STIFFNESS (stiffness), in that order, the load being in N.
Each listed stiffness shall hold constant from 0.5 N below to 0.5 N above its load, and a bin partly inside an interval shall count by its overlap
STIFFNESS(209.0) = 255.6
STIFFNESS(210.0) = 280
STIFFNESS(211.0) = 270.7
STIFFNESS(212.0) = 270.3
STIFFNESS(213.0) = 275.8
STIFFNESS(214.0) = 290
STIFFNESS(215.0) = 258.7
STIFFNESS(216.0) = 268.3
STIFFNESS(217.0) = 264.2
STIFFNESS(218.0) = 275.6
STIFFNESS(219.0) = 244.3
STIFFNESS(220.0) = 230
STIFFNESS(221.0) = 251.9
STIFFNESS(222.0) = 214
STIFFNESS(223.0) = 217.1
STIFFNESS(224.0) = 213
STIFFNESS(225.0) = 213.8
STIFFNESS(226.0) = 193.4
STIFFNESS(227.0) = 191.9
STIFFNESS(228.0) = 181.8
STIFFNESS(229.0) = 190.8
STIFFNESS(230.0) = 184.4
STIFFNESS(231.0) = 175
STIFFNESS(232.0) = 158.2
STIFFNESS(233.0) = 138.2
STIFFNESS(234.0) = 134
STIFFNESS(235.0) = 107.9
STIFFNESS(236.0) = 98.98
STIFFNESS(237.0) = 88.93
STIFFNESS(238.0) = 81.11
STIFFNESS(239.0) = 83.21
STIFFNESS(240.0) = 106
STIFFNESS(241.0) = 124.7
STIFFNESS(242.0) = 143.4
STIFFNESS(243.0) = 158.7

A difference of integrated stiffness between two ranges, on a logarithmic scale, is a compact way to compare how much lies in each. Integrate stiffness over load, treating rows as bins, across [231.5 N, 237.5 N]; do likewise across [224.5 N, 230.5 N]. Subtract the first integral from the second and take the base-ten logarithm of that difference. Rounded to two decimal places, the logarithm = 2.63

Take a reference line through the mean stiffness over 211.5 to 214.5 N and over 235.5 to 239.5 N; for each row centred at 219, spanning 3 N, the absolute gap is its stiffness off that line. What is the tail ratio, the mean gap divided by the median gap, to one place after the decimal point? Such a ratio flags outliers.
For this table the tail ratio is 1.5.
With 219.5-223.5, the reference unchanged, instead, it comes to 1.4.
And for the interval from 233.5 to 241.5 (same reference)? 3.4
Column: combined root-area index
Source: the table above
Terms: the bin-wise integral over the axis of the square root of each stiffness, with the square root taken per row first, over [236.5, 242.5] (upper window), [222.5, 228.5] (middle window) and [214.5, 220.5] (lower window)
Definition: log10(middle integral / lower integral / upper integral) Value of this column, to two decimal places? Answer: -1.84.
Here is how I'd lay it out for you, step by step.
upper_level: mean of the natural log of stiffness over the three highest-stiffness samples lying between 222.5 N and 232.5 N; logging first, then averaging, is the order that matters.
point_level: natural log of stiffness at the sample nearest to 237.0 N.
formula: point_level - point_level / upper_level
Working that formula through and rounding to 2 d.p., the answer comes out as 3.65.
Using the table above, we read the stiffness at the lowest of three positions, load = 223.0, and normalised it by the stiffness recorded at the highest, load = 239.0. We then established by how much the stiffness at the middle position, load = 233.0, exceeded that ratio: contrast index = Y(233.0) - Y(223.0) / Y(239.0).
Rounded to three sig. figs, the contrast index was 136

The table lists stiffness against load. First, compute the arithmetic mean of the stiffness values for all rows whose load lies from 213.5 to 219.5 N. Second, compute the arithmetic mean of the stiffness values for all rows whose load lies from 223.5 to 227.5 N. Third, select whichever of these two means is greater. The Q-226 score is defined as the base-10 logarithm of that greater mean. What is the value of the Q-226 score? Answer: 2.43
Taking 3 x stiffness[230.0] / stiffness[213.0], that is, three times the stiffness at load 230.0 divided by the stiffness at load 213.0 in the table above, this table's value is 2.0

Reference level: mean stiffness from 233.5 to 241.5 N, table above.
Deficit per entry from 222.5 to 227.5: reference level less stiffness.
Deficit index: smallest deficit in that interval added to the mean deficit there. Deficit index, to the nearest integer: -217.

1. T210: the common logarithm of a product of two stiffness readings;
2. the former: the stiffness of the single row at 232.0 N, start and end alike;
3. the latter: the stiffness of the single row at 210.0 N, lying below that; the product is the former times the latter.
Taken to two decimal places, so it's 4.65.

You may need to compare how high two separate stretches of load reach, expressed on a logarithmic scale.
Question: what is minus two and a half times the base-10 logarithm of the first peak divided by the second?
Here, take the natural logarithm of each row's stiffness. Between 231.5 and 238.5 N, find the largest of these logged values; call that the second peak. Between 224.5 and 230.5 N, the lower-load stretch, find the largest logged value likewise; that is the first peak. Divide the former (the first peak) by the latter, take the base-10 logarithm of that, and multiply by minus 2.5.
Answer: -0.063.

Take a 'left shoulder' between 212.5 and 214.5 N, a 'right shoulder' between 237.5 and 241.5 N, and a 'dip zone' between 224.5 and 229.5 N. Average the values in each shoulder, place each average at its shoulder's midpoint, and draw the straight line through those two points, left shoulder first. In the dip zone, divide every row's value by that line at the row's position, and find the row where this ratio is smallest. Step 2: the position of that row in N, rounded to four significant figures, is 226.0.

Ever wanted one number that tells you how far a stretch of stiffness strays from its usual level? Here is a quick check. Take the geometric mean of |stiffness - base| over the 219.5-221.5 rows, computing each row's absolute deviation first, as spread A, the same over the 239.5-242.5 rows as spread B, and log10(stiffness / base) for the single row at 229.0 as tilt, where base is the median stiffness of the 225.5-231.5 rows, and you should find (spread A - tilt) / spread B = 0.9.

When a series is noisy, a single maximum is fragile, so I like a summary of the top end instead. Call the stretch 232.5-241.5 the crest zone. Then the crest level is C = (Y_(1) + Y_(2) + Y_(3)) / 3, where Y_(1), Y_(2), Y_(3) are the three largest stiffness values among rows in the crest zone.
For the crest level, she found 132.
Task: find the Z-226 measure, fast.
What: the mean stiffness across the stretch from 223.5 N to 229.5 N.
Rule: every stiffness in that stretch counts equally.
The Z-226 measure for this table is 197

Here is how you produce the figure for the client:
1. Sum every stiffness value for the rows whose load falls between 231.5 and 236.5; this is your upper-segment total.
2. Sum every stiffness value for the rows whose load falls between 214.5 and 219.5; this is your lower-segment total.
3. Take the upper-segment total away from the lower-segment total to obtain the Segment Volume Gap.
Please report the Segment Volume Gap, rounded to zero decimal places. 674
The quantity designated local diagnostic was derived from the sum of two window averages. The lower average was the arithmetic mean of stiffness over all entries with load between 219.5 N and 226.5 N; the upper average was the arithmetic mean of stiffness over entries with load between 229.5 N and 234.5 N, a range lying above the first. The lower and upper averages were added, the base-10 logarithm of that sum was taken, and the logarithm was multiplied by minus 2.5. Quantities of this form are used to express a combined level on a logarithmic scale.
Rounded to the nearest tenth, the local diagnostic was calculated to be -6.4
